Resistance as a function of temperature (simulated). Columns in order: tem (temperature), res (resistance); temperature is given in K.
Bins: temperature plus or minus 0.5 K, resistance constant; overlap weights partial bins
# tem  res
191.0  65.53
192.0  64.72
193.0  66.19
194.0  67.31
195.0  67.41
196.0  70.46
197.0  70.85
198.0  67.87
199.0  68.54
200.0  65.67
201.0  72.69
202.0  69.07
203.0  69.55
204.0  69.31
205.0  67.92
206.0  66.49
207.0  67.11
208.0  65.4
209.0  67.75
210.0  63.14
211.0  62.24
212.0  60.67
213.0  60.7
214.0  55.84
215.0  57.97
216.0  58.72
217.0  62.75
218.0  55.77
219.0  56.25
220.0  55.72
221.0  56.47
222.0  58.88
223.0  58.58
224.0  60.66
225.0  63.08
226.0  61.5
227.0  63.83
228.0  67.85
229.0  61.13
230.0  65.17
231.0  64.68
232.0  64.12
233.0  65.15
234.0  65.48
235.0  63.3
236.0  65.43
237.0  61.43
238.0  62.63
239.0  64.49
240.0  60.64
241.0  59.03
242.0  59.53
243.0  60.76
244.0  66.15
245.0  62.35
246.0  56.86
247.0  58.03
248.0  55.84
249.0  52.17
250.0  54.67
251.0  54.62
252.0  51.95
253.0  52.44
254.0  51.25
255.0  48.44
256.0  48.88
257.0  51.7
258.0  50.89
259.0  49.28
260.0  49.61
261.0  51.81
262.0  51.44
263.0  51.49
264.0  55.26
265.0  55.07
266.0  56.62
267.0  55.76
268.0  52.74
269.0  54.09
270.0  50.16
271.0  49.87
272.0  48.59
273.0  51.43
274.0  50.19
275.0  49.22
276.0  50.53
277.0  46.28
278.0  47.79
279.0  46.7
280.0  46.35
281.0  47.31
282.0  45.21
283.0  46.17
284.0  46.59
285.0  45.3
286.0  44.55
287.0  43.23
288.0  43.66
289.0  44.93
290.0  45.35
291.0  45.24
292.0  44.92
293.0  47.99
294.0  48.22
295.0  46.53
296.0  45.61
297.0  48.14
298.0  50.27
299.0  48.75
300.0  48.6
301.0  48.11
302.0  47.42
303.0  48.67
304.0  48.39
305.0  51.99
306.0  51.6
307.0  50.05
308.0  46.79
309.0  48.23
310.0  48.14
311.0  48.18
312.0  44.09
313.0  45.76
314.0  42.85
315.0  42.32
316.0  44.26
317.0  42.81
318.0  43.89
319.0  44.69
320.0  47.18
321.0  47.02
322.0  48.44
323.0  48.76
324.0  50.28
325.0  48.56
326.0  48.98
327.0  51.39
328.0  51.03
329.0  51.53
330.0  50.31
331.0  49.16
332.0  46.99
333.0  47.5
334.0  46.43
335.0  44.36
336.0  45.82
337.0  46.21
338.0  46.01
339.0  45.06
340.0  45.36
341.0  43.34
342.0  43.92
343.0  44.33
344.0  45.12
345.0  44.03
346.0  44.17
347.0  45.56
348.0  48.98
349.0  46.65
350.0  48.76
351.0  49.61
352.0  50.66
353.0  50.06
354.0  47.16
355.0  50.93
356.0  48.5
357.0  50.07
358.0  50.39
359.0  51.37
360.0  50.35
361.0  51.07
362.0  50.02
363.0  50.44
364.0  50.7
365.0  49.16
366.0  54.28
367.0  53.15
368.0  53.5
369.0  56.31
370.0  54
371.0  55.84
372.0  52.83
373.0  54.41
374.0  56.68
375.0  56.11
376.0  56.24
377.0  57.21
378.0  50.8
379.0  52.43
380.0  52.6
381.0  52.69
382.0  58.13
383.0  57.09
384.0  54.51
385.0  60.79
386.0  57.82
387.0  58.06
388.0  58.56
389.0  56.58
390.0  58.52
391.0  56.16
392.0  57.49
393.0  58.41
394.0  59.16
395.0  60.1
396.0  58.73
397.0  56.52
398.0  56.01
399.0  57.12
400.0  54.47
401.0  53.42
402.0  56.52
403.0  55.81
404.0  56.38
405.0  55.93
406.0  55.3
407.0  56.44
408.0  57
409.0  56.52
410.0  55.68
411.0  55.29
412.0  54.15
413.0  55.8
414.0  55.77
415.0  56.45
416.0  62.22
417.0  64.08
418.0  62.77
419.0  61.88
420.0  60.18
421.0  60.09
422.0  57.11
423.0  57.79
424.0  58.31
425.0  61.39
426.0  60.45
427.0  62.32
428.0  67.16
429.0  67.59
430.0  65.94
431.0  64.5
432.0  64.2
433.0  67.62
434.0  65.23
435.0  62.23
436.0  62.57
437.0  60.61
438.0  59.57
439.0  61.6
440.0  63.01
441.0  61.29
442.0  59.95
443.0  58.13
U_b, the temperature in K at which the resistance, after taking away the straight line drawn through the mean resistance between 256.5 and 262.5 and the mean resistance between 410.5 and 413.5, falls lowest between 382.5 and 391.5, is 384.0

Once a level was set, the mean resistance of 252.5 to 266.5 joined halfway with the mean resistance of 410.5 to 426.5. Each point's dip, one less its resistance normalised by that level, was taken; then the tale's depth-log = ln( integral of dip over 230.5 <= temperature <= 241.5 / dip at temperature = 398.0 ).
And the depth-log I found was 5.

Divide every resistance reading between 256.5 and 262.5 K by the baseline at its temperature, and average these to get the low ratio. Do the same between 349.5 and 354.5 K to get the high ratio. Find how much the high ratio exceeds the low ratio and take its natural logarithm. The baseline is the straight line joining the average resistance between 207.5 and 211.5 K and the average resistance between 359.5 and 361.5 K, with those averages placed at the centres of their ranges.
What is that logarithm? -2.2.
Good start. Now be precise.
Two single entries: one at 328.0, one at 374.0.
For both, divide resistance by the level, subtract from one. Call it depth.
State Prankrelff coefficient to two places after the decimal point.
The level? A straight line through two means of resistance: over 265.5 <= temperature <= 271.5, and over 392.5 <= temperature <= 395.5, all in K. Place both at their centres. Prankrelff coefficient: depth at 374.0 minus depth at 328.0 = -0.06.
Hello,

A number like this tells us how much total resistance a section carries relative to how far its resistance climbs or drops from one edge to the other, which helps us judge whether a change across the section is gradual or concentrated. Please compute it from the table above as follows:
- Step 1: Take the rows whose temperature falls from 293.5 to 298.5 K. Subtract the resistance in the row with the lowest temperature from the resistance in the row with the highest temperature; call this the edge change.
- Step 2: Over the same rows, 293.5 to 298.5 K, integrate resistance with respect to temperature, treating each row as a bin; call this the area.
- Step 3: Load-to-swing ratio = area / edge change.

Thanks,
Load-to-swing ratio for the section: 116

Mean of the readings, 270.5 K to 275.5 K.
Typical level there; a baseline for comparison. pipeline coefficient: 49.9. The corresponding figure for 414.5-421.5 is 61.1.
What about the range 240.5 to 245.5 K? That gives 61.6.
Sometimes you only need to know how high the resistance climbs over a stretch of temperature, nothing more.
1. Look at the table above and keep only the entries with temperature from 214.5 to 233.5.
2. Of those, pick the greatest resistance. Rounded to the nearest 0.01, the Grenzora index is 67.85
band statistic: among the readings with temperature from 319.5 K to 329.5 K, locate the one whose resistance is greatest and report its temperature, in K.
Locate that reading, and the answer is 329.0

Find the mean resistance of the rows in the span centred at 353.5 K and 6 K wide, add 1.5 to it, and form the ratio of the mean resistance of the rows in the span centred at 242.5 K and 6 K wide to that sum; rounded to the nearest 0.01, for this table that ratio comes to 1.20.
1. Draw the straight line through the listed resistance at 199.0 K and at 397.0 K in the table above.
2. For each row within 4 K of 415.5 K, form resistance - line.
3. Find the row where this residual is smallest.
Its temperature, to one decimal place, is 412.0 K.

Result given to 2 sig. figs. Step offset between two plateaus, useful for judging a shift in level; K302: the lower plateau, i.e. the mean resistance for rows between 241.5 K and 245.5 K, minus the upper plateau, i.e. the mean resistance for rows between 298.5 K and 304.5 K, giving 14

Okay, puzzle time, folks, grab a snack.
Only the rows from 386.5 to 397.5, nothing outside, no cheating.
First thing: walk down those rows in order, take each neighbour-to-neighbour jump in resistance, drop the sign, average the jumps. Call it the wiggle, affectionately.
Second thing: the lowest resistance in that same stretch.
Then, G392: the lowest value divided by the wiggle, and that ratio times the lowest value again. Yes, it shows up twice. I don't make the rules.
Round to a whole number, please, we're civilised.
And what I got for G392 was 2206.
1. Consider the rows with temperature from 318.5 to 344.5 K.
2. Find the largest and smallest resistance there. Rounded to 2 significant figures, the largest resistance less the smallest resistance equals 8.2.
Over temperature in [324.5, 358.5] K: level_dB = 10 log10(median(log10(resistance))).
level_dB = 2.24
